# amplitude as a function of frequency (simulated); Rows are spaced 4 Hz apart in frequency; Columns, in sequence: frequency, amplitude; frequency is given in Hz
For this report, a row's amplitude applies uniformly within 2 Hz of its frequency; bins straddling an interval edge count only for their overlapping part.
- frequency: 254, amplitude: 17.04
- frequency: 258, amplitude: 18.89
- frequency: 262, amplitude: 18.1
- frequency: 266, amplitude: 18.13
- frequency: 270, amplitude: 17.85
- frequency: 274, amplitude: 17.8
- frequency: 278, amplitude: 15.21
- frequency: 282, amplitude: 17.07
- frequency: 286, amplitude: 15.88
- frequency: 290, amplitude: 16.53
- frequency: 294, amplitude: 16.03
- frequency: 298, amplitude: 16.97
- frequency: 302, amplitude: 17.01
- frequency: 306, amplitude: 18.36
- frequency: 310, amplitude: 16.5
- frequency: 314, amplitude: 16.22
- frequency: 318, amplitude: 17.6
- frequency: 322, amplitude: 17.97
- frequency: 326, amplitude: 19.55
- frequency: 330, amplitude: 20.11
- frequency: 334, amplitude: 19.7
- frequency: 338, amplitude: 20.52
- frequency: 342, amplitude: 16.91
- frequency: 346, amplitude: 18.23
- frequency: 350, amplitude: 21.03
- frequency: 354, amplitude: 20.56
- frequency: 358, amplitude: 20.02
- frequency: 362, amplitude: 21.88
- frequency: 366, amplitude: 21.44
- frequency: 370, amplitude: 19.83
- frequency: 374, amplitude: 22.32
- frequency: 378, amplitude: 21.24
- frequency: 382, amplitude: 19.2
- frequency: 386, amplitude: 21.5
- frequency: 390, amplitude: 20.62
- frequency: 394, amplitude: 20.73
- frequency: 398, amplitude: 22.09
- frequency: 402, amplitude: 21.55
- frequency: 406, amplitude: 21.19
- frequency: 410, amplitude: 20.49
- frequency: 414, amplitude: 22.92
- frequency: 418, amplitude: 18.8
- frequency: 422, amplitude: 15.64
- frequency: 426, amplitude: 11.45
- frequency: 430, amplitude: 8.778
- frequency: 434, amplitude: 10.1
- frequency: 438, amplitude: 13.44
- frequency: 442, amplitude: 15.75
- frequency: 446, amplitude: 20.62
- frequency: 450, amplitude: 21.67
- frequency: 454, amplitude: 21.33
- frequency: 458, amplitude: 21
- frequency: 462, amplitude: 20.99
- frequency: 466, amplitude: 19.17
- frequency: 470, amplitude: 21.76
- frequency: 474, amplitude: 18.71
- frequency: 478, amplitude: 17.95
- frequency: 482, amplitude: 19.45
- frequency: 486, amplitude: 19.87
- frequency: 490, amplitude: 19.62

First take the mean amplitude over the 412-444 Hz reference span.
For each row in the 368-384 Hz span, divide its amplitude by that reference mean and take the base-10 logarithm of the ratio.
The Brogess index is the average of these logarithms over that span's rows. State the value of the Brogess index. 0.15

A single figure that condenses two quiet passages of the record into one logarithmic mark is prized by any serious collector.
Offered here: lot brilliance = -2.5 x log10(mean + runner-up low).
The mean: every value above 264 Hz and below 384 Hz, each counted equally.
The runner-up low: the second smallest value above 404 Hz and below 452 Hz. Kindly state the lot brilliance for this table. -3.64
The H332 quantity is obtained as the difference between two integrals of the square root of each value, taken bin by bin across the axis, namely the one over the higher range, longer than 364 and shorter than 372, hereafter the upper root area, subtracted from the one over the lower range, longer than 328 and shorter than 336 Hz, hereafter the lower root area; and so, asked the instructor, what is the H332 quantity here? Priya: -1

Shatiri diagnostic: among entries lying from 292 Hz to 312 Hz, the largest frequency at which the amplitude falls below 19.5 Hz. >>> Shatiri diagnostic 310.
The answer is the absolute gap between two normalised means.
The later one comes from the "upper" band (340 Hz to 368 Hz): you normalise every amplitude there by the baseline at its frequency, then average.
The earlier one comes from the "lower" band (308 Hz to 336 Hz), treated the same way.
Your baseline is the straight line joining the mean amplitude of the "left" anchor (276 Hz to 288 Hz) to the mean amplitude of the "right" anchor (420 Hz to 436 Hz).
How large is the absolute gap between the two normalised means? 0.22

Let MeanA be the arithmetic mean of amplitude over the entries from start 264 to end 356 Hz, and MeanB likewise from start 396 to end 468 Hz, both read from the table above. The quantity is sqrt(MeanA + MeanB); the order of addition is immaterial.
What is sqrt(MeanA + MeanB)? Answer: 6.01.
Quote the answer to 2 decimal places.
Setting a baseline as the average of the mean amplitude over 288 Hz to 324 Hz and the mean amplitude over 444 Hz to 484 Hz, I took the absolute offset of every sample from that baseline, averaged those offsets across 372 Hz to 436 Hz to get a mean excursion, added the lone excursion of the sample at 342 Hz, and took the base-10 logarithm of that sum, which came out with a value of 0.73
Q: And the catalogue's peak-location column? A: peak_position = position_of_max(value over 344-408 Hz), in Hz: 374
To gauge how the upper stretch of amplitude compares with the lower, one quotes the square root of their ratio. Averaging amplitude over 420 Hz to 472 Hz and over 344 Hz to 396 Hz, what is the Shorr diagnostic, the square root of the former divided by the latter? 0.91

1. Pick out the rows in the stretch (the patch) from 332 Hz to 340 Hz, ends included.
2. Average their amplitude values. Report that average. 20.1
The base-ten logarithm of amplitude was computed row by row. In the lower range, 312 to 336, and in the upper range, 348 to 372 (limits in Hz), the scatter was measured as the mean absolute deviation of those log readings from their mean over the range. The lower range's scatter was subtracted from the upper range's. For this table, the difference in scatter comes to -0.016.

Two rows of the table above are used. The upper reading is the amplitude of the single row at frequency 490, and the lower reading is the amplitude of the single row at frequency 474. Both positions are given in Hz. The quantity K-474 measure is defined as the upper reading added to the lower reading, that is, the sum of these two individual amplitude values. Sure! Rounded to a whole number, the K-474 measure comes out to 38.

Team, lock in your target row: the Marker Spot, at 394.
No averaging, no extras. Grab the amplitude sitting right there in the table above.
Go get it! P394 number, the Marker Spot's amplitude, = 20.73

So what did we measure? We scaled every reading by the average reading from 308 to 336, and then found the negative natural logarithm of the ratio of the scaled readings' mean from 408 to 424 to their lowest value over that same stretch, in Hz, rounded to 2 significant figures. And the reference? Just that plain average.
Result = -0.22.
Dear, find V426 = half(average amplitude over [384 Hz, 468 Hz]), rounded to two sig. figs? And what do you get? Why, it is 9.3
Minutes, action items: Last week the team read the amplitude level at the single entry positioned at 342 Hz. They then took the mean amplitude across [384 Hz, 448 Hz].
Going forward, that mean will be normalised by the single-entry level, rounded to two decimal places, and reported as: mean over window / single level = 1.06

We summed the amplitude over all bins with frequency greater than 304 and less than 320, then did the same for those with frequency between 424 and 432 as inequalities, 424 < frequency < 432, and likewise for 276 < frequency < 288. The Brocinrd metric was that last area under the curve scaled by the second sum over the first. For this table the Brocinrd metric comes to 14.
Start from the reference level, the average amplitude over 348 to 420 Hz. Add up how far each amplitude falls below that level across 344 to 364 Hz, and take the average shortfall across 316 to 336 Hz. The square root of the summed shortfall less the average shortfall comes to 1.07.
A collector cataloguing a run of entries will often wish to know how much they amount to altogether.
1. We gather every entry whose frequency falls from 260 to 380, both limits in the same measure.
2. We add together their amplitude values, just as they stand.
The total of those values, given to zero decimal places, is 557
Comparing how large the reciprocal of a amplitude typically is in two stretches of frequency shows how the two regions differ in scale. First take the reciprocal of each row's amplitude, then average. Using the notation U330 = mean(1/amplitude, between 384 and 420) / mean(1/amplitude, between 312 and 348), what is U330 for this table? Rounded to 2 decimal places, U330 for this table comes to 0.88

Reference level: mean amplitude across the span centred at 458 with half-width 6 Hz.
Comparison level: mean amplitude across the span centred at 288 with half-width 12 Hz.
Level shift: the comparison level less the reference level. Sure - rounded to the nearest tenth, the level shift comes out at -4.8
